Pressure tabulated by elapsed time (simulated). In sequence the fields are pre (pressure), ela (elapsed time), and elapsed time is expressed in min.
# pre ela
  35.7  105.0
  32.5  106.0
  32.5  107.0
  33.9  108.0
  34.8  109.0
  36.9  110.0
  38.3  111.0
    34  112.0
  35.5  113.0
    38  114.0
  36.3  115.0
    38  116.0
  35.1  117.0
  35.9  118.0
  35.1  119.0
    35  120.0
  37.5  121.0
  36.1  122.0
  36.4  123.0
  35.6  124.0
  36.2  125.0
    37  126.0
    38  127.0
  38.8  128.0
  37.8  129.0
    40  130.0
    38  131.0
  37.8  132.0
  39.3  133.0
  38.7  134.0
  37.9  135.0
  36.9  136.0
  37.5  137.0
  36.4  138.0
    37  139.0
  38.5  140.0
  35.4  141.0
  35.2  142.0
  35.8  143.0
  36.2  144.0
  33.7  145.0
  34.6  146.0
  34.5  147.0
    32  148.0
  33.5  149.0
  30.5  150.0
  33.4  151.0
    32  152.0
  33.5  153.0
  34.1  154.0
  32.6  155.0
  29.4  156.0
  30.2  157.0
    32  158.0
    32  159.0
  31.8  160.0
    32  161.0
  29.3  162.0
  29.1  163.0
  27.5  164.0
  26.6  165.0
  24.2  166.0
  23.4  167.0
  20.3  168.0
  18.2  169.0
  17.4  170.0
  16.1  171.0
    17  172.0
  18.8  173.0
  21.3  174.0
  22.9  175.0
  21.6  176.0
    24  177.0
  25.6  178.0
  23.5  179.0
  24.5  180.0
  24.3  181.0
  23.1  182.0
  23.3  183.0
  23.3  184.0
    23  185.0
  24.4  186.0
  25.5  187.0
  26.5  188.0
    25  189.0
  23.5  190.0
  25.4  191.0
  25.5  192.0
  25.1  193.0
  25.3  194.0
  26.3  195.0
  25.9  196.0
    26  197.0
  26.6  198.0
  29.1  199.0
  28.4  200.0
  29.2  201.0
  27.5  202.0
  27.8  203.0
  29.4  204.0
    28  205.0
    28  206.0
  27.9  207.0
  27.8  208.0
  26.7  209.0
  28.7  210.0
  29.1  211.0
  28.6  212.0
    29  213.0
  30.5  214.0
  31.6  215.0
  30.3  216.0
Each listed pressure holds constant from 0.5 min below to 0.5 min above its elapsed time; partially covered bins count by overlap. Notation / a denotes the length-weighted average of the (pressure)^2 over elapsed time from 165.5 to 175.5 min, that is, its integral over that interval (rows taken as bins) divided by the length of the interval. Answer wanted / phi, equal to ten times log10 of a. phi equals 26.1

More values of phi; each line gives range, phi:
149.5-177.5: 28.7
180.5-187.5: 27.6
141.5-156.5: 30.5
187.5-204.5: 28.5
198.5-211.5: 29.0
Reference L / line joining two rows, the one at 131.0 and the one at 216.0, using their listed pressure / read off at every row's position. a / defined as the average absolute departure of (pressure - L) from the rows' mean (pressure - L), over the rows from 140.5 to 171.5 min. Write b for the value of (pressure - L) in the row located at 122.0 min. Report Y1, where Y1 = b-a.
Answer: -6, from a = 3.7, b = -2.7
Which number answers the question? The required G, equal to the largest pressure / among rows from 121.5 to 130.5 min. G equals 40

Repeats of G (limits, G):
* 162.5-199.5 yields 29.1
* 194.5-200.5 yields 29.1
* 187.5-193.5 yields 26.5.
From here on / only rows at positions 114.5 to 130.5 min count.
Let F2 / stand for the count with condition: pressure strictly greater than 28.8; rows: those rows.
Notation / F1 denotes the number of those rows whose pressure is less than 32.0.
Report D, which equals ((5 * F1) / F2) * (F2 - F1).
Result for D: 0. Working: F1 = 0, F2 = 16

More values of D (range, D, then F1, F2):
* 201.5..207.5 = -150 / 6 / 1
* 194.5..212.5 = -315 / 18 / 4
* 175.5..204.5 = -1257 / 29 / 3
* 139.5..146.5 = 0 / 0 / 7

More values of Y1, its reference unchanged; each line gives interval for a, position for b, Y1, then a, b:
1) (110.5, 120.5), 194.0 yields -8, 1.1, -7.0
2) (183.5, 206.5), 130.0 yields 0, 2.0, 1.9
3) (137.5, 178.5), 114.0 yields -6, 4.5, -1.5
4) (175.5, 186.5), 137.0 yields -1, 0.8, 0.0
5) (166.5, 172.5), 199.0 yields -5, 2.0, -2.7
